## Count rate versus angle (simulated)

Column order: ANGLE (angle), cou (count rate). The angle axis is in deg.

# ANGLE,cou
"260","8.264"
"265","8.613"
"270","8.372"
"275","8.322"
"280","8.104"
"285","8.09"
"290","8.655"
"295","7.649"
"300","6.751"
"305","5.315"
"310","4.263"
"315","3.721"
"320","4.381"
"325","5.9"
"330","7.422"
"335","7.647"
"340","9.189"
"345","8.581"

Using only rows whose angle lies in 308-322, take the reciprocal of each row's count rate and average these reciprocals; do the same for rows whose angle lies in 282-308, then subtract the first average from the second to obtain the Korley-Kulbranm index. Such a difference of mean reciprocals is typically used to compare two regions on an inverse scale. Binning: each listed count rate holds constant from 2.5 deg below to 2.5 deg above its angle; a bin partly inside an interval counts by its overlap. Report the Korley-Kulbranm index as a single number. -0.10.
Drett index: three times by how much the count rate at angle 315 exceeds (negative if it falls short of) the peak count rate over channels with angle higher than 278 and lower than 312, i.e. -15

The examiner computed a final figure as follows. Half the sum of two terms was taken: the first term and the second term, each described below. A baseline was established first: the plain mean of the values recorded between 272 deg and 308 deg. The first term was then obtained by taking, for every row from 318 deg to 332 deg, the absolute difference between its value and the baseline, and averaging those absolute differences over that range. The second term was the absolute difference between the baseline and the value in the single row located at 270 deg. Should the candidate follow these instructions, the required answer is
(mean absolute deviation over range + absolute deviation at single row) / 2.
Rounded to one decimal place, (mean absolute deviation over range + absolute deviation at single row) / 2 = 1.2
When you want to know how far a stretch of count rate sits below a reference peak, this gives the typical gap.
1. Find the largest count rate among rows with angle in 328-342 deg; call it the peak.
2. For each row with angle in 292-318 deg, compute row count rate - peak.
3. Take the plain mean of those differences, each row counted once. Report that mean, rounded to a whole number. -4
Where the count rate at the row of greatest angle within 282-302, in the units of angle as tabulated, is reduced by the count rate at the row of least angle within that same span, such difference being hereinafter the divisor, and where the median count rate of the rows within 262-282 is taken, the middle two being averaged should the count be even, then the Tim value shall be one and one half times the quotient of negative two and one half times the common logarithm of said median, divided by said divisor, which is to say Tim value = 2.58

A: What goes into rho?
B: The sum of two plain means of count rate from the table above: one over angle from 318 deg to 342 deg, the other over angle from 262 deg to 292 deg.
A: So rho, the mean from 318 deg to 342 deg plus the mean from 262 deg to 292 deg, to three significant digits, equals 15.3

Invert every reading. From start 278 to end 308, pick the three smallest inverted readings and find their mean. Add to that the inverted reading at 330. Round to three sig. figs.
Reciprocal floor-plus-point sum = 0.256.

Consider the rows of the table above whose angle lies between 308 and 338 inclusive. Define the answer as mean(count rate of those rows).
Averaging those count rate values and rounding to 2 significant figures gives 5.6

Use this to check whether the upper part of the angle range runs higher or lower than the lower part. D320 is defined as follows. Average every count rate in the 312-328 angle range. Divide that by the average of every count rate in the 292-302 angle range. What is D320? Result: 0.65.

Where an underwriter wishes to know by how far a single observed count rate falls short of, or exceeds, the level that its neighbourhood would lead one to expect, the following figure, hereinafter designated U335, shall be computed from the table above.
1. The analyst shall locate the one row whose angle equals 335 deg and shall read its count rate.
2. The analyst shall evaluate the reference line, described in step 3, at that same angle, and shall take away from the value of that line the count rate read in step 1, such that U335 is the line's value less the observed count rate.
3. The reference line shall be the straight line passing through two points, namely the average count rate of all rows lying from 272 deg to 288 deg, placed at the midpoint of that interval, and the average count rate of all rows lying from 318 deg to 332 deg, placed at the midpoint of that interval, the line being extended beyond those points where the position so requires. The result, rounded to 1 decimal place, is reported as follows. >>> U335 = -2.3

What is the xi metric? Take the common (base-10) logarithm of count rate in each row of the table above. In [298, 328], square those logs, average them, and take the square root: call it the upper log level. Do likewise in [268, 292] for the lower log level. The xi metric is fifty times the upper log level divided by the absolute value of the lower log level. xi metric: 38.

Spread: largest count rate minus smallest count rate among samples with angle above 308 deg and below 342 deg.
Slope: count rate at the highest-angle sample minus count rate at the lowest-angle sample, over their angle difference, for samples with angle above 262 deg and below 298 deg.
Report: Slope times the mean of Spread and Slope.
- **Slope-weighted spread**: -0.087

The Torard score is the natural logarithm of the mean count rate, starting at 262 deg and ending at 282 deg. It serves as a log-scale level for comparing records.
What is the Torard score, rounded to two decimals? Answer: 2.12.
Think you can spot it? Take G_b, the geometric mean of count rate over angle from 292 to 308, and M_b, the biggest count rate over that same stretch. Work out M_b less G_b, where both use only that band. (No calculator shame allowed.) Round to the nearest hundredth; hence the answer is 1.15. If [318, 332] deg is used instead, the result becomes 1.65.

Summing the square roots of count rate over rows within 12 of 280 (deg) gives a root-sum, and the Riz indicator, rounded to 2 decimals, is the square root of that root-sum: 3.80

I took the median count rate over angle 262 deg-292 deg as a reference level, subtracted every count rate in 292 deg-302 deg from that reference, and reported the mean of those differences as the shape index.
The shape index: 1.1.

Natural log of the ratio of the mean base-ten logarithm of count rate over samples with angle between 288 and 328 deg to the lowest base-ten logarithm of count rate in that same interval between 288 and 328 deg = 0.27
